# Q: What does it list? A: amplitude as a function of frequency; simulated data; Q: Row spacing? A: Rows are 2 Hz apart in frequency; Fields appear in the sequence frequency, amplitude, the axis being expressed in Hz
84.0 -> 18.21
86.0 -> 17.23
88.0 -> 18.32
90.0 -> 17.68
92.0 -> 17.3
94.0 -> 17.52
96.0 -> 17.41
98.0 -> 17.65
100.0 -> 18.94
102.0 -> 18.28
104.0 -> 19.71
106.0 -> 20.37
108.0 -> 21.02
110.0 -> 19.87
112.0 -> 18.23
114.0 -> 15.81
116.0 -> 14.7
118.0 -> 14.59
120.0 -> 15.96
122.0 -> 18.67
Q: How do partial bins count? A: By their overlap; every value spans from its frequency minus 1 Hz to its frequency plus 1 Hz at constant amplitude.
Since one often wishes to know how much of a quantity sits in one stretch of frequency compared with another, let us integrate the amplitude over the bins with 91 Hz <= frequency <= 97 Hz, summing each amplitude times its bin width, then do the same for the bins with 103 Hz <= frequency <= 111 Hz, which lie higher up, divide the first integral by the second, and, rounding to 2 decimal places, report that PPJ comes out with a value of 0.65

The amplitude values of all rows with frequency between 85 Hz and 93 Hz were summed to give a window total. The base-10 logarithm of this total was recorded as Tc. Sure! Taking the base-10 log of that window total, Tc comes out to 1.85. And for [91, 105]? 2.10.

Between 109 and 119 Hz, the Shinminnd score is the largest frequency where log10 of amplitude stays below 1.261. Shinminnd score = 118.0 Hz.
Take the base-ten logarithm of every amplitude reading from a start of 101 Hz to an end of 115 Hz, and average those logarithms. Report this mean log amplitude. 1.278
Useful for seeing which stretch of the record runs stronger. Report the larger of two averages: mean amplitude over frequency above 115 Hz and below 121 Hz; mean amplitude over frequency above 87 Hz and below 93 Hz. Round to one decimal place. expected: 17.8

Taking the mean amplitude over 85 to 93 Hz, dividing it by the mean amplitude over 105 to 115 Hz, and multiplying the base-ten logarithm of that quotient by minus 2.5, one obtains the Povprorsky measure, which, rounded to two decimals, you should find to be 0.08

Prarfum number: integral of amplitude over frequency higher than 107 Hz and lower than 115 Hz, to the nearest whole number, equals 150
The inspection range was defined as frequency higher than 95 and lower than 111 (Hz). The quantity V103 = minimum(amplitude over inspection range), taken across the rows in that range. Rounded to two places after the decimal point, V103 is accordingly 17.41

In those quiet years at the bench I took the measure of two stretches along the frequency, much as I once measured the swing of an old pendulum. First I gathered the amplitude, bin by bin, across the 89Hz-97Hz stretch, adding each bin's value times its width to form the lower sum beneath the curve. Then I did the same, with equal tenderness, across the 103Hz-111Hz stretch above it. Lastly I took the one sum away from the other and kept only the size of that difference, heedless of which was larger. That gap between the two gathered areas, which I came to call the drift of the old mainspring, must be 22.1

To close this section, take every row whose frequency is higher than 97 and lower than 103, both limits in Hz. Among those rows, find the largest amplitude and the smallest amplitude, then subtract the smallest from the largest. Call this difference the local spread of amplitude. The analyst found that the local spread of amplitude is 1.3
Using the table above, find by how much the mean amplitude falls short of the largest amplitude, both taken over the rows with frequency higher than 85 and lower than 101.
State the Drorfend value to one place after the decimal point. 1.2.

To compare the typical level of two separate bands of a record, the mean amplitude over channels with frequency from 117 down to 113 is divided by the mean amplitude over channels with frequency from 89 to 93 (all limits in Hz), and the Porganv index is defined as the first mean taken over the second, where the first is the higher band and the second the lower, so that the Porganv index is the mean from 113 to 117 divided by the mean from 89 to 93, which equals 0.87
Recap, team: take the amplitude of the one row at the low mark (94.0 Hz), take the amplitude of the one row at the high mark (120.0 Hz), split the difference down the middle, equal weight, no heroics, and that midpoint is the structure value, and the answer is 16.7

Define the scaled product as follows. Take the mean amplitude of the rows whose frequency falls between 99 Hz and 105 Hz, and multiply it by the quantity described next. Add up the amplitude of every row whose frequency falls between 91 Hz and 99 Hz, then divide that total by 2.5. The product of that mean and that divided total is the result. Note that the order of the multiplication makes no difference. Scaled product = 530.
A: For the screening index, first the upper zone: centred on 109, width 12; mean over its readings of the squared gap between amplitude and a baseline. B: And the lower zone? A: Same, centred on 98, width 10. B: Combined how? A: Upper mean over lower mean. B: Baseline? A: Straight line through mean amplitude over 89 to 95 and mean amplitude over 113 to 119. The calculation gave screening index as 8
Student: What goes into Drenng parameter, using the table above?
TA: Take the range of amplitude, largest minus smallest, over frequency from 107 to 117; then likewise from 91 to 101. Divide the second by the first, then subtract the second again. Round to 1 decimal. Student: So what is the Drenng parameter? -1.4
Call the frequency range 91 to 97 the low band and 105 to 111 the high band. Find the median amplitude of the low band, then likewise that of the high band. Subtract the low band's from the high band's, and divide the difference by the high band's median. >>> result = 0.15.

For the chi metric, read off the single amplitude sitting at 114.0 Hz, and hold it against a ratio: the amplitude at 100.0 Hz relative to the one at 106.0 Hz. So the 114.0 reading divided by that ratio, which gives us 17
